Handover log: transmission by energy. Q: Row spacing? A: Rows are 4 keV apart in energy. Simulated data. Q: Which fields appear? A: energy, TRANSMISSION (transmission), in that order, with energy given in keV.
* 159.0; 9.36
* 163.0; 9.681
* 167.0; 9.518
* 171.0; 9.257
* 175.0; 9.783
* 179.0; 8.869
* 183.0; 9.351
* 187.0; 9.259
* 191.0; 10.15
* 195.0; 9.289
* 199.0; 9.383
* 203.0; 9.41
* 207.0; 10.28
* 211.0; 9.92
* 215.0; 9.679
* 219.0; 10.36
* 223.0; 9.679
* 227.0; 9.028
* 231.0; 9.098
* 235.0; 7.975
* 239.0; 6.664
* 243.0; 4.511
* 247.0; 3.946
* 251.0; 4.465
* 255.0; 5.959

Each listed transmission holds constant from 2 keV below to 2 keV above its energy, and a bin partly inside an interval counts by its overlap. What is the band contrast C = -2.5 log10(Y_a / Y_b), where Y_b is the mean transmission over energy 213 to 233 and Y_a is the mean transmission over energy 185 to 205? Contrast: 0.0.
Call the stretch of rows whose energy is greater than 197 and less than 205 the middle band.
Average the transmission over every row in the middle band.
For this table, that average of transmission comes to 9.40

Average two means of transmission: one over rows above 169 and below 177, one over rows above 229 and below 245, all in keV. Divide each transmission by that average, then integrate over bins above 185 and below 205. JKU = 22.9 keV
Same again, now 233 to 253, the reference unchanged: 13.3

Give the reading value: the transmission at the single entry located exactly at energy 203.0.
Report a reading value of 9.41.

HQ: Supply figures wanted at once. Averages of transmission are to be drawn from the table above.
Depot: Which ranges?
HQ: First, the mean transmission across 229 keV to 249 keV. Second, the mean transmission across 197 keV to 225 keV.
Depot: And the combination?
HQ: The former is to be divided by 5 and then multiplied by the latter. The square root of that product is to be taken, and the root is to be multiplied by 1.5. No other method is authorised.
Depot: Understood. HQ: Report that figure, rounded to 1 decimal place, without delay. 5.3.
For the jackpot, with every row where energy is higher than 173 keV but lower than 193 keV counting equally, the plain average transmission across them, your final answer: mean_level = 9.48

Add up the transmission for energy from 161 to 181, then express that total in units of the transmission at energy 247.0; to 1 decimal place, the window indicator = 11.9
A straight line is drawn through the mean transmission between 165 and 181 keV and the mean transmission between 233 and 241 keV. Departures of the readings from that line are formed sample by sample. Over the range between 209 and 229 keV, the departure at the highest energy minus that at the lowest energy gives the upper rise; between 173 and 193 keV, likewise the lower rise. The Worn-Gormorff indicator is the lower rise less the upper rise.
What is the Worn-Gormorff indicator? 1.3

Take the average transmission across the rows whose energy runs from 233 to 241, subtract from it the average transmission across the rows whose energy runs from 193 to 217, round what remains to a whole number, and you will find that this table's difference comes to -2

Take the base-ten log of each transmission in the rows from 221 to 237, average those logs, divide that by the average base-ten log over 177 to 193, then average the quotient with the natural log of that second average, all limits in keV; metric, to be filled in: 0.475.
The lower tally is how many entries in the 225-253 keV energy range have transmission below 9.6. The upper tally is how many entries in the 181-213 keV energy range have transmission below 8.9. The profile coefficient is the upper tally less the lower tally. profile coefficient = -7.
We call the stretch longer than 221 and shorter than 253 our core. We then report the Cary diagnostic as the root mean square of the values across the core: 7.26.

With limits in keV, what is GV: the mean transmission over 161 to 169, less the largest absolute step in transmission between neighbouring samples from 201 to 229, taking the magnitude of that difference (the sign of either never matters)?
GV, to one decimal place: 8.7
